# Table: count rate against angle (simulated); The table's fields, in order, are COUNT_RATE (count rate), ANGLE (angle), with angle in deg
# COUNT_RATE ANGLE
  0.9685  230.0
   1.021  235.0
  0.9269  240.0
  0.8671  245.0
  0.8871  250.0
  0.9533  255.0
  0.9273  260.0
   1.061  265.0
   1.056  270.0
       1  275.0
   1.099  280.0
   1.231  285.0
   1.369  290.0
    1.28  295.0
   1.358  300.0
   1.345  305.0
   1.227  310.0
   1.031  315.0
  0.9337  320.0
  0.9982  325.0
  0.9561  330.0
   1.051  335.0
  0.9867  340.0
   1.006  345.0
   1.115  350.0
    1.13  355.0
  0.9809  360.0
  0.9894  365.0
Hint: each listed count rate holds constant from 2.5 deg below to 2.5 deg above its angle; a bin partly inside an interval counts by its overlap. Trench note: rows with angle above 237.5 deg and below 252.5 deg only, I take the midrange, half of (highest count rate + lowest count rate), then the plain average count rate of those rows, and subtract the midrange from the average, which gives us -0.003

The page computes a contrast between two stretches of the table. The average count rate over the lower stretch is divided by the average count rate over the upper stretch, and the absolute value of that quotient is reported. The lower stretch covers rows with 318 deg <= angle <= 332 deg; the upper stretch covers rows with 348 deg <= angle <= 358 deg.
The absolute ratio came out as 0.86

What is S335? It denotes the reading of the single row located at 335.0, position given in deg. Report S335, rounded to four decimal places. 1.0510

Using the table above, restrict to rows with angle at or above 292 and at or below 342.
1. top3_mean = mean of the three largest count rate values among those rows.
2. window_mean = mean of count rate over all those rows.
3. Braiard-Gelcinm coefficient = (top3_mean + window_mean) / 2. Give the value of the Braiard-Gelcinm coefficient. 1.22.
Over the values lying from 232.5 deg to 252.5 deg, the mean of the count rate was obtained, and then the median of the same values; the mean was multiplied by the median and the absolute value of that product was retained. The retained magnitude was 0.84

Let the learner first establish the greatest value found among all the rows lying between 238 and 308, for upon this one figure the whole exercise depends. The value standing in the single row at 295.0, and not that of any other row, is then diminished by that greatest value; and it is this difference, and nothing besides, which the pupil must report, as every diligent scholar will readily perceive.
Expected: -0.09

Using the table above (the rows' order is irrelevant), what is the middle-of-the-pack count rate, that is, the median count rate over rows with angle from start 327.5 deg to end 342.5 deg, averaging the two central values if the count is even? 0.99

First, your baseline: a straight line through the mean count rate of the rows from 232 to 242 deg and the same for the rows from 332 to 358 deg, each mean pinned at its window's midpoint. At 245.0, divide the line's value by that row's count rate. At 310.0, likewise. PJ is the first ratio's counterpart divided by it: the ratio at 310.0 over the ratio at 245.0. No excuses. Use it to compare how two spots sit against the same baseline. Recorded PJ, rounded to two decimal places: 0.74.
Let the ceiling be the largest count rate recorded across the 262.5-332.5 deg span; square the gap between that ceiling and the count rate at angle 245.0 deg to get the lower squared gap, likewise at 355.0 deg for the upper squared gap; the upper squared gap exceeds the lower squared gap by -0.195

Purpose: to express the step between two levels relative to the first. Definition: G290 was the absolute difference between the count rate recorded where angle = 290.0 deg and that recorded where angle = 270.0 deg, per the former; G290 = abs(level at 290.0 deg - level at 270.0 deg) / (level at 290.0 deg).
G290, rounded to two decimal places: 0.23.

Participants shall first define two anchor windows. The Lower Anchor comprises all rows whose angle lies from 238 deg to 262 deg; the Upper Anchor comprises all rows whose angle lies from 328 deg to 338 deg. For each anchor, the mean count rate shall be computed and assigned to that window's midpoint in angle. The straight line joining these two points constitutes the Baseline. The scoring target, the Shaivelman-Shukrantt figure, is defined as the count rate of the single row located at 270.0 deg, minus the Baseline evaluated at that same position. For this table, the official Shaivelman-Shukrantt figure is 0.12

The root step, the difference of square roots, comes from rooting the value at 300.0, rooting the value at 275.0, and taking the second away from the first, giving 0.17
